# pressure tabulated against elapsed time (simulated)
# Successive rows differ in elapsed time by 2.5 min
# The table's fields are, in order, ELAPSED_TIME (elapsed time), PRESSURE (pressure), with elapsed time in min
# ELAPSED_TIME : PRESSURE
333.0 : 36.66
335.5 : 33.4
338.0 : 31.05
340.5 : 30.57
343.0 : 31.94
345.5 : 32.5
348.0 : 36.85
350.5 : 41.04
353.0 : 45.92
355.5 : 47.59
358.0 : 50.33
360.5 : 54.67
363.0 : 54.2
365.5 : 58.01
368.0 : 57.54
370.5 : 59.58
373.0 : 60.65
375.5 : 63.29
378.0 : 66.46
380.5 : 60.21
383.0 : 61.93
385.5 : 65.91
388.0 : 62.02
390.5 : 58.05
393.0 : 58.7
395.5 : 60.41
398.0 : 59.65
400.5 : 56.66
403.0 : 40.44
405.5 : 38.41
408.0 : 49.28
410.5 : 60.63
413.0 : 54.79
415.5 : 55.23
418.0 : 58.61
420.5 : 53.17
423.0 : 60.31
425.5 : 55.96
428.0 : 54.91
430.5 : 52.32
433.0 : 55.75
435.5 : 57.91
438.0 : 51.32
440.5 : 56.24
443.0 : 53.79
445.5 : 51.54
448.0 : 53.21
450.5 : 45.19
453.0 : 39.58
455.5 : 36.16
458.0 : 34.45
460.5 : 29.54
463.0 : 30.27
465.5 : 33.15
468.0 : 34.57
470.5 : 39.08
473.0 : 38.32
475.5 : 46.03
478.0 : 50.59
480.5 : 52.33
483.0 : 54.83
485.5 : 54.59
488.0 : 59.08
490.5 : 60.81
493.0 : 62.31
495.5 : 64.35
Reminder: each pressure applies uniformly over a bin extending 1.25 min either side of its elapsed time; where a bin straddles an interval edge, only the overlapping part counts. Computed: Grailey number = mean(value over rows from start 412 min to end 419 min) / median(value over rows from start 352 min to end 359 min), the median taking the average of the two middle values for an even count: 1.18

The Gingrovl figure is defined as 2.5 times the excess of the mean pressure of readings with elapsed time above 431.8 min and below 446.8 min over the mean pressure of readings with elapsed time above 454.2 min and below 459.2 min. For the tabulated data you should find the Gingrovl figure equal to 48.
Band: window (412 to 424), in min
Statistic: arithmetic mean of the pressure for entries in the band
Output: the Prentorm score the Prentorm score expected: 56.4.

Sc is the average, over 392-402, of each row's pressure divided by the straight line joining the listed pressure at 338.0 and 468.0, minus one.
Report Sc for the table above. 0.8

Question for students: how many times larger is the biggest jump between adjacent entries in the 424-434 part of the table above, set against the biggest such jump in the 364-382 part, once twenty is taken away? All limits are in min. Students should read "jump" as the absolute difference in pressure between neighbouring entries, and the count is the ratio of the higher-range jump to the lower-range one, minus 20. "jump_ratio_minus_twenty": -19.5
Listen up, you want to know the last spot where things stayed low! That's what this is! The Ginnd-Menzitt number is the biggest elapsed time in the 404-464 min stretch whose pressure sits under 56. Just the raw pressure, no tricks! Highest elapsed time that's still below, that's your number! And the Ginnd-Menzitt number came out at 463.0 min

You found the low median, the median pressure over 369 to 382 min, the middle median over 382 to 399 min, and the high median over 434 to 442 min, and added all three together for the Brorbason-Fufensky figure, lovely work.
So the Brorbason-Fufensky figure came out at 177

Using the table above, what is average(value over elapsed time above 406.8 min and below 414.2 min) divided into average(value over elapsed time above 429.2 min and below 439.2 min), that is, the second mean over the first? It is 0.99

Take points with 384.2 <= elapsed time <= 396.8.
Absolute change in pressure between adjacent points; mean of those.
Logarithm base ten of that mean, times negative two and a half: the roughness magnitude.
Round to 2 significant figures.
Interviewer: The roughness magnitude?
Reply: -1.0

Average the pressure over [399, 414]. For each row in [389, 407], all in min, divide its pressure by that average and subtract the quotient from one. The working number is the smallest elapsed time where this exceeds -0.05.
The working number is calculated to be 403.0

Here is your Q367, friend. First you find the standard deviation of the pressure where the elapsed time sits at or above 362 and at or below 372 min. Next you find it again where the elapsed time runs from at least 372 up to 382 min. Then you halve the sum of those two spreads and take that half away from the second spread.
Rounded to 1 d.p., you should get 0.3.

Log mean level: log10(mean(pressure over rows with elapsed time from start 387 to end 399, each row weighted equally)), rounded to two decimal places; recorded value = 1.78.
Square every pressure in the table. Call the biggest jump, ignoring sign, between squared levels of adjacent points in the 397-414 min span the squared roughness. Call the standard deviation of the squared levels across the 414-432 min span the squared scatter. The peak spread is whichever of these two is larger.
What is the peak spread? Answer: 1575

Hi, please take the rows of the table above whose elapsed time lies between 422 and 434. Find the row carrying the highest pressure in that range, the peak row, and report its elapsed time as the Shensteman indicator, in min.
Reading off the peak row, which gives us 423.0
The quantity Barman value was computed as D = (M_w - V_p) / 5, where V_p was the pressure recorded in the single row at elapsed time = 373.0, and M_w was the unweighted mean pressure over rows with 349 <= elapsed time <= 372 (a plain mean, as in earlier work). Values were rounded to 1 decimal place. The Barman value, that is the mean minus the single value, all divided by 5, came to -1.7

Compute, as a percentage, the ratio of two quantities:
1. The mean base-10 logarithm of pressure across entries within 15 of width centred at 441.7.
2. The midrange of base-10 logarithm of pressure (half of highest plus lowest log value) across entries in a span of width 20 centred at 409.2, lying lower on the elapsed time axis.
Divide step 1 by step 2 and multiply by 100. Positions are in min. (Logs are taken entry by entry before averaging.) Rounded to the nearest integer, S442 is 103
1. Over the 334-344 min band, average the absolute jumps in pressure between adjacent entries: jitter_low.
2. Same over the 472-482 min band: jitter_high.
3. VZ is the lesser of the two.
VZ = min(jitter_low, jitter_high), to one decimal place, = 1.4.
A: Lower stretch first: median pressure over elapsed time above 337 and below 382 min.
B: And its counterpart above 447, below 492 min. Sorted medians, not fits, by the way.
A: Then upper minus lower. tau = -9.9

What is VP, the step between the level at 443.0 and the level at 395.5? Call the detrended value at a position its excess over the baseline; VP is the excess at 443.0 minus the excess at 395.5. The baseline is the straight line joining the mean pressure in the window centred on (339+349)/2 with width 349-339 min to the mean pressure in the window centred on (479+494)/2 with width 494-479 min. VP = -15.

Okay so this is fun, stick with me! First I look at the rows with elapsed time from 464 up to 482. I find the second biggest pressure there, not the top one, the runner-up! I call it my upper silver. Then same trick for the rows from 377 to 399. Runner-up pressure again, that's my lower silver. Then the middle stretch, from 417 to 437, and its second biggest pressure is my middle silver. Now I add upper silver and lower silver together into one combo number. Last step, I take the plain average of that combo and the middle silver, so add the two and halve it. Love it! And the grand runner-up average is 88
